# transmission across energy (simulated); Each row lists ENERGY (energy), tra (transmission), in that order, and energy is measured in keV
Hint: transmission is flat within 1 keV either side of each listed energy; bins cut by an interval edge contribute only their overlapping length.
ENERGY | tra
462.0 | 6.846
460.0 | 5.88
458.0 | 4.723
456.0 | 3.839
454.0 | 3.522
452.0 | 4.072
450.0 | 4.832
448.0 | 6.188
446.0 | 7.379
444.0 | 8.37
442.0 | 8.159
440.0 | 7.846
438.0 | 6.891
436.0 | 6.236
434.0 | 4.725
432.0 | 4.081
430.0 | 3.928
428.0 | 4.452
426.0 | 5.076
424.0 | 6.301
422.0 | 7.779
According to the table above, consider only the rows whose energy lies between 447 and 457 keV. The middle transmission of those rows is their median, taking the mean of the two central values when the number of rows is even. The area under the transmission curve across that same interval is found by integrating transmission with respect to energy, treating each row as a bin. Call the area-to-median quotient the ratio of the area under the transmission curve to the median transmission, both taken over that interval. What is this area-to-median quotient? 11.0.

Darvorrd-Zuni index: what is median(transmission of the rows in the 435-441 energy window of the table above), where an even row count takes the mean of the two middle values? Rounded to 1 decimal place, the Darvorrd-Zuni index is 6.9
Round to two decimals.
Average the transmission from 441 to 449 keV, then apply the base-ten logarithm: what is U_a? 0.88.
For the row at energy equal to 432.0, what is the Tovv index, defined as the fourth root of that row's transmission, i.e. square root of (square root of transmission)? 1.421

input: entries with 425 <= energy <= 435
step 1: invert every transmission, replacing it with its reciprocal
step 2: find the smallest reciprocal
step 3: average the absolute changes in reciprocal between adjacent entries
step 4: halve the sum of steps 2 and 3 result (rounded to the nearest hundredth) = 0.11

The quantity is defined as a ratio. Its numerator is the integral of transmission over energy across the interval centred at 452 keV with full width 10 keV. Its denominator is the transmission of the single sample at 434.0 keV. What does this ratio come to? 10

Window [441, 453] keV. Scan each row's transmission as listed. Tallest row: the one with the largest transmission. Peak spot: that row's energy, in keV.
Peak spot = 444.0 keV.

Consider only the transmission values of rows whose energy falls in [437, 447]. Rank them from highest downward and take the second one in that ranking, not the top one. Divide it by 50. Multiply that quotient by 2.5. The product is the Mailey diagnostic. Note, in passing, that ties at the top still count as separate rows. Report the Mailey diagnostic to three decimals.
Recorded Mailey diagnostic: 0.408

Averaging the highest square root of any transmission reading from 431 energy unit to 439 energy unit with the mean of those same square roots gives 2.48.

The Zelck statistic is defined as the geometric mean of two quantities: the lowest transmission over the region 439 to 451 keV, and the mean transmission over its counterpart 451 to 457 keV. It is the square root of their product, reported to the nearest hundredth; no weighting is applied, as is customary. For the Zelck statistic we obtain 4.29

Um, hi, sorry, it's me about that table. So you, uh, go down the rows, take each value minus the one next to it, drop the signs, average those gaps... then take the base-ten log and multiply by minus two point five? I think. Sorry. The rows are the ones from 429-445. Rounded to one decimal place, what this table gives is 0.5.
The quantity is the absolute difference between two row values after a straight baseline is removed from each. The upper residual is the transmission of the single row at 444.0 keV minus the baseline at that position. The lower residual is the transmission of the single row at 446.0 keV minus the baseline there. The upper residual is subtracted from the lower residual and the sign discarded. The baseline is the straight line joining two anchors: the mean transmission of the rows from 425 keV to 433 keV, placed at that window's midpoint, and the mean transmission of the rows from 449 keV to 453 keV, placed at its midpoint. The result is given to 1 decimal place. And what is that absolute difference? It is 1.0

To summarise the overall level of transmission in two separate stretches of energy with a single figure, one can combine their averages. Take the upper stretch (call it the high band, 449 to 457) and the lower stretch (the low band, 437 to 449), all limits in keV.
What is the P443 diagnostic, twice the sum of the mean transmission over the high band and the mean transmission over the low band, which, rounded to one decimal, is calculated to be 23.1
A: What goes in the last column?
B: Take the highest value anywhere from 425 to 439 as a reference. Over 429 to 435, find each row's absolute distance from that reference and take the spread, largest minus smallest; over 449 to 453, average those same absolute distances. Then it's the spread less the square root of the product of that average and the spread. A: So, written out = -0.60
